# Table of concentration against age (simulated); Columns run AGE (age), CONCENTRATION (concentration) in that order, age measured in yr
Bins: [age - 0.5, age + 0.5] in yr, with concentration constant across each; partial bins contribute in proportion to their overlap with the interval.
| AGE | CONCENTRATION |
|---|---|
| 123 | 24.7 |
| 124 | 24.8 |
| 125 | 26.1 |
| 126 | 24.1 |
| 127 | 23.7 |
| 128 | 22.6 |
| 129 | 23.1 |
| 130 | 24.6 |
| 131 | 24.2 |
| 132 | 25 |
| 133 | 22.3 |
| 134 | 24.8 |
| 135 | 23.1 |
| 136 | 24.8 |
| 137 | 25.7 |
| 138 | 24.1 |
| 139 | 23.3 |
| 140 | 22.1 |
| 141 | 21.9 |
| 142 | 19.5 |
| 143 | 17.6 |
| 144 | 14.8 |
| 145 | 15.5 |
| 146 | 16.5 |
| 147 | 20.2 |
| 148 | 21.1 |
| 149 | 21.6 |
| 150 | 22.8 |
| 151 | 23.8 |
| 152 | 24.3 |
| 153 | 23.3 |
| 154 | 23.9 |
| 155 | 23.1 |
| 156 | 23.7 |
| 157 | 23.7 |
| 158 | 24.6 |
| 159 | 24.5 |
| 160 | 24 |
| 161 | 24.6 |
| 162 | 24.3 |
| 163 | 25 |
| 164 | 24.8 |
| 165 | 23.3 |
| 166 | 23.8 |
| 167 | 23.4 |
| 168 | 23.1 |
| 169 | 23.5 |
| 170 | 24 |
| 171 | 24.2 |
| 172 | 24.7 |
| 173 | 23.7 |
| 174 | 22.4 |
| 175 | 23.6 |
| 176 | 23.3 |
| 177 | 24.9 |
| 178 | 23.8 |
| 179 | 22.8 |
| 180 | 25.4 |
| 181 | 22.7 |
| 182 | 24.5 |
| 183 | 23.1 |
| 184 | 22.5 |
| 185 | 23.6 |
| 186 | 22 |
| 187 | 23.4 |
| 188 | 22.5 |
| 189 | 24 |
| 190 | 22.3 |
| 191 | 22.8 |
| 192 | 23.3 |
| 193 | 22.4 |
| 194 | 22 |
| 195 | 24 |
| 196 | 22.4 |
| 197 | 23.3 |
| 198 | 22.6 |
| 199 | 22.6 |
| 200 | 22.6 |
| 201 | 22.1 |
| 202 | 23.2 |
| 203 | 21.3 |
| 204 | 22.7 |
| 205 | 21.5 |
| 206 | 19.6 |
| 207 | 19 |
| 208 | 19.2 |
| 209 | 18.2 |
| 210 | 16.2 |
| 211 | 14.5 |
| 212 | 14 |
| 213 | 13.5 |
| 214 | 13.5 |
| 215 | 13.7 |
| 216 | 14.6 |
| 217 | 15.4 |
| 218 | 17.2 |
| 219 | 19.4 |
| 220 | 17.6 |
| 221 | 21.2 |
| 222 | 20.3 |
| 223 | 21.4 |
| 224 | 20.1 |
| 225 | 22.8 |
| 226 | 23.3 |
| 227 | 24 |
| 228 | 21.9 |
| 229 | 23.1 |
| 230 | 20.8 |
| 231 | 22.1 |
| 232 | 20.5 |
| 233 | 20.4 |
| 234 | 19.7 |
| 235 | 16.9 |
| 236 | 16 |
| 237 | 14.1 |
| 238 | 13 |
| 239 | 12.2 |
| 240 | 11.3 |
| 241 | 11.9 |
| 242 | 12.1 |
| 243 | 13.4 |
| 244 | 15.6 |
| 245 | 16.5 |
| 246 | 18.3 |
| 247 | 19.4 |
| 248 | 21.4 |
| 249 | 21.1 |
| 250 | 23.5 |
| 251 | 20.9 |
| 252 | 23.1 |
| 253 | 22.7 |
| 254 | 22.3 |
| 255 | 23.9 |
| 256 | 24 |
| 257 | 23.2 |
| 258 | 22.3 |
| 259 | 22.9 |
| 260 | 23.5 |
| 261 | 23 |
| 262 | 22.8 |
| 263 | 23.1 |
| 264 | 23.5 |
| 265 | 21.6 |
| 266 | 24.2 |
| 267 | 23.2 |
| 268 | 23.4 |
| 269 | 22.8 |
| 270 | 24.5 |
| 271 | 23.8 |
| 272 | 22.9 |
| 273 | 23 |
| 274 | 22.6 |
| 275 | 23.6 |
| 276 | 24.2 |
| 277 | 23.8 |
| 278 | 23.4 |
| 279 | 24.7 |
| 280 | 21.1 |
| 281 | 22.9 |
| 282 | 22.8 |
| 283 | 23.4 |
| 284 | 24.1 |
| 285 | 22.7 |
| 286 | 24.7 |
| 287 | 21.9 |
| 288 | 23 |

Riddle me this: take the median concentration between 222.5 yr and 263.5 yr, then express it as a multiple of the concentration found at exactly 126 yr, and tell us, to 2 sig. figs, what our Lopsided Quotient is 0.89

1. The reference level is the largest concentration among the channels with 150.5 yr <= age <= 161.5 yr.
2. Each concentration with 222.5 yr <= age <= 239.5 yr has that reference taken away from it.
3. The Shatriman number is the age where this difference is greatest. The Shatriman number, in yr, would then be 227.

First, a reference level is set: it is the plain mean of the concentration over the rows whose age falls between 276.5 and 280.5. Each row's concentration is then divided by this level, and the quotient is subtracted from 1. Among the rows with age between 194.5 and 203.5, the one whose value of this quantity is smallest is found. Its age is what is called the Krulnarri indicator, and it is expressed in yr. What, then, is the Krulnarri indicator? 195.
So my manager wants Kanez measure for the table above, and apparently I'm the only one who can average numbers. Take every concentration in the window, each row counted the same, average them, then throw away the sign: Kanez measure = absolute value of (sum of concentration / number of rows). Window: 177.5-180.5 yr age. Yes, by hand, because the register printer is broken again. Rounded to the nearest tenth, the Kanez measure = 24.0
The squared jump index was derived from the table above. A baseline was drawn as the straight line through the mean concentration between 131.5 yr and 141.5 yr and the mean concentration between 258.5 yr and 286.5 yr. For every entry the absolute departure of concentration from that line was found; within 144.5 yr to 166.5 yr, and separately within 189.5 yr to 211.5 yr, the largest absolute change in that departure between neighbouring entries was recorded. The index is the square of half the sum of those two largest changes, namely 8.1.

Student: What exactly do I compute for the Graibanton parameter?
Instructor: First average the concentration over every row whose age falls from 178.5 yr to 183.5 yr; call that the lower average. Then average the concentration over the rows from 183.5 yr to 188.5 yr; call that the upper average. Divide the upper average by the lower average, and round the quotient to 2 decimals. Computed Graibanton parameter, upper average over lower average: 0.96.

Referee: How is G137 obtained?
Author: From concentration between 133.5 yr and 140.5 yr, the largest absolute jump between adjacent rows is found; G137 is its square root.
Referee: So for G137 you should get 1.3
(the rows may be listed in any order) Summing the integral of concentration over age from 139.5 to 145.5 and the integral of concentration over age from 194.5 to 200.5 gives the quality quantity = 249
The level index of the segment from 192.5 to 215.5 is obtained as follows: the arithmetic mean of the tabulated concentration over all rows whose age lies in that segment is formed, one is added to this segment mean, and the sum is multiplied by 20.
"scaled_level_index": 415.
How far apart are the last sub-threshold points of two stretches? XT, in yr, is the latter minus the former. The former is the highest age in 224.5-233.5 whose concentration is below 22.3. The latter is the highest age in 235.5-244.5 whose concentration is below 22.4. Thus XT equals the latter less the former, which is 11 yr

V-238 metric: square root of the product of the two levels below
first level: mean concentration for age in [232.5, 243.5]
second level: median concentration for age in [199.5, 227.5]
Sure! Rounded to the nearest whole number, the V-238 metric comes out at 17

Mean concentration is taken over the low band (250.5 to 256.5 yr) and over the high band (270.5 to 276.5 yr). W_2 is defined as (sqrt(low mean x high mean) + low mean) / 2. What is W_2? 22.9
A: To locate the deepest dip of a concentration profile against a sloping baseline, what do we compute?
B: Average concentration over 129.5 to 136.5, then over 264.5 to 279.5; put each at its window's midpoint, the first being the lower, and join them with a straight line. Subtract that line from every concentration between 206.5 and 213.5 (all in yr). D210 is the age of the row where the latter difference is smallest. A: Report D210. 213 yr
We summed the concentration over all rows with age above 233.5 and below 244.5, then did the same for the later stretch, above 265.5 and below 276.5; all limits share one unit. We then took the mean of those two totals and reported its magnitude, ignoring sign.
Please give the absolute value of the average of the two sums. 207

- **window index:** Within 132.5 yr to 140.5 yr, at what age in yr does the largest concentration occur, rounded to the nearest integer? 137 yr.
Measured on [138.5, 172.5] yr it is 163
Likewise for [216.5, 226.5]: 226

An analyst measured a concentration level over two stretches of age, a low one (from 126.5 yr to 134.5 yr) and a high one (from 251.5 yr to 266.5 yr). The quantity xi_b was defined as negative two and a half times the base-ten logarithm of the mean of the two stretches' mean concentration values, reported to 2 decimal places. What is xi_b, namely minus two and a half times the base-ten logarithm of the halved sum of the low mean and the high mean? -3.42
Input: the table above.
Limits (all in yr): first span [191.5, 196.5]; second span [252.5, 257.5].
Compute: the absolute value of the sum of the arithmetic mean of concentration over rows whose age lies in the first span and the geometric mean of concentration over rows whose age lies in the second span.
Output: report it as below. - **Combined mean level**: 46.0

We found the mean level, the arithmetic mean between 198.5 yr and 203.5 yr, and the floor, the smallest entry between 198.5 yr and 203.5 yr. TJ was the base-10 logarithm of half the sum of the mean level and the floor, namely 1.34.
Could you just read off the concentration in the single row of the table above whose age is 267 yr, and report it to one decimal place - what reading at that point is 23.2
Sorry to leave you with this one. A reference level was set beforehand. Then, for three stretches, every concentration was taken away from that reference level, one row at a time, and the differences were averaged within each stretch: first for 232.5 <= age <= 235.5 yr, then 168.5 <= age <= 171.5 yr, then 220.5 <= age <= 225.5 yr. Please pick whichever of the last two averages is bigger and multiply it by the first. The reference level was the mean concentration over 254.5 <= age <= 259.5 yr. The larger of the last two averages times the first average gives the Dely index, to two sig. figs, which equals 8.9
